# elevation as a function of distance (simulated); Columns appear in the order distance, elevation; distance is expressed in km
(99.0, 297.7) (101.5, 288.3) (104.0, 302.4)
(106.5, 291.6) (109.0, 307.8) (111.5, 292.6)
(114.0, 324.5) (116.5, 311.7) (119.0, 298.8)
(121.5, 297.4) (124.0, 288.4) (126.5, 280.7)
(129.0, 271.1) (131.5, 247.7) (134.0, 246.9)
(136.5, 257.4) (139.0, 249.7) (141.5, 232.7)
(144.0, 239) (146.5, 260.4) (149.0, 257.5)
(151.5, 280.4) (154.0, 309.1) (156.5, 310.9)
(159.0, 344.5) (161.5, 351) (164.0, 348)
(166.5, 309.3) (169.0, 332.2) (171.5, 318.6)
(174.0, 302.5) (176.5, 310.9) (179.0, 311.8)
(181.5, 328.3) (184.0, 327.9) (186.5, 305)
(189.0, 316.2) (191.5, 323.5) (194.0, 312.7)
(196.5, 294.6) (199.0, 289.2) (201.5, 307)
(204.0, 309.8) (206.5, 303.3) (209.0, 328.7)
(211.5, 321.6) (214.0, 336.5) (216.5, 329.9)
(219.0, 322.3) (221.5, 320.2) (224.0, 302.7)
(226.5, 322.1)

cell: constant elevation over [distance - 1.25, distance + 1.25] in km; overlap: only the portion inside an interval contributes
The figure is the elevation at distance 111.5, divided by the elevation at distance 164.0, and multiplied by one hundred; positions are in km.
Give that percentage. 84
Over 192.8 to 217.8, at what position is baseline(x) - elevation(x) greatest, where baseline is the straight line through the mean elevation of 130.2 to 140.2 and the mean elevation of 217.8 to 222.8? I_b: 199.0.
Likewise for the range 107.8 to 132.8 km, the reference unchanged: 131.5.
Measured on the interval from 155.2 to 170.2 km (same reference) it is 166.5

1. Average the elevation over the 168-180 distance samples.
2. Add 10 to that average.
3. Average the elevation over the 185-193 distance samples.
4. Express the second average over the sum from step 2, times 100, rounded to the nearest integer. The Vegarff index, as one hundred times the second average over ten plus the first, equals 97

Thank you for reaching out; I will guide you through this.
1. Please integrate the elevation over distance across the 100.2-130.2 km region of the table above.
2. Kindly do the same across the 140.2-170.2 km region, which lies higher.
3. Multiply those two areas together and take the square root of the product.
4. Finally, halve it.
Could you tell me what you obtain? 4456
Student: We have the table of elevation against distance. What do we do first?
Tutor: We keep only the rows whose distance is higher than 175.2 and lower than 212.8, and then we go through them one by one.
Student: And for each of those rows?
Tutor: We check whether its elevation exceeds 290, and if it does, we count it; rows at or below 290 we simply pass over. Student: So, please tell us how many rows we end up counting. 14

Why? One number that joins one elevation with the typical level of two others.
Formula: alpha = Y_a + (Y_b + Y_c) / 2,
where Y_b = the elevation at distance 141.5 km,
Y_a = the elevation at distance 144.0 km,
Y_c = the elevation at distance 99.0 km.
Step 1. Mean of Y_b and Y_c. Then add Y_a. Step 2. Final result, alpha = 504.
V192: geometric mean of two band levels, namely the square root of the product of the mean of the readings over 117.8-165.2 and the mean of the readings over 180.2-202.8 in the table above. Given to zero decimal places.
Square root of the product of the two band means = 297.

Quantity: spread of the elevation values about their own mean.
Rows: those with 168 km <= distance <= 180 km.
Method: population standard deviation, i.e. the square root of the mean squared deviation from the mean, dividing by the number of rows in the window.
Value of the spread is 10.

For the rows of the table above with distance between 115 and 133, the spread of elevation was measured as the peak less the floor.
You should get 64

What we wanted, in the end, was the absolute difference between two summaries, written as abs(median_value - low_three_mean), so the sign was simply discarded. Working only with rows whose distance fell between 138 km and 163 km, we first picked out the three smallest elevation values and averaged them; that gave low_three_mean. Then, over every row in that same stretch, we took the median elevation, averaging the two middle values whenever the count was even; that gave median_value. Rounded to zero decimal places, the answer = 30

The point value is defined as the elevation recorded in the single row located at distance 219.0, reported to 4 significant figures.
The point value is 322.3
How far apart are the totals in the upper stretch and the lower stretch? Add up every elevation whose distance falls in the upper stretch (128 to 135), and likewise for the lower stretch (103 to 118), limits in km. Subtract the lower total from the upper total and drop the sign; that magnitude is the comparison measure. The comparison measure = 1065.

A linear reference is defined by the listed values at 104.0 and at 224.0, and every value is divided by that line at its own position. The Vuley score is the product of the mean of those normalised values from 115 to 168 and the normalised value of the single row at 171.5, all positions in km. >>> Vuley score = 0.99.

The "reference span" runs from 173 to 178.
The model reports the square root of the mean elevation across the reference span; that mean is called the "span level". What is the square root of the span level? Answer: 17.5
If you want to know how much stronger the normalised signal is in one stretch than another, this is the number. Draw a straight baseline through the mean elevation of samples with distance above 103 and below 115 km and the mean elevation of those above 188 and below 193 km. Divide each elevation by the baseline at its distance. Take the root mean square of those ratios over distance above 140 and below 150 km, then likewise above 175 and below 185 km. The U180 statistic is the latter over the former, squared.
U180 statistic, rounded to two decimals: 1.60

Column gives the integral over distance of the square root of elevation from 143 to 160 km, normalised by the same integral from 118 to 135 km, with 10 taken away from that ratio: -8.983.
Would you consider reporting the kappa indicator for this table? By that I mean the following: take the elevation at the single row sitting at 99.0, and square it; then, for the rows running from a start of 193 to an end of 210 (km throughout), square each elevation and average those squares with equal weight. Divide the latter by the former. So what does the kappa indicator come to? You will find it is 1.1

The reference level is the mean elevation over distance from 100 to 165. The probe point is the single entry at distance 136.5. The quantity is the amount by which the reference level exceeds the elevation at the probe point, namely 31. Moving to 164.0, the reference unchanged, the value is -60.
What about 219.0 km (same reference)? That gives -34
